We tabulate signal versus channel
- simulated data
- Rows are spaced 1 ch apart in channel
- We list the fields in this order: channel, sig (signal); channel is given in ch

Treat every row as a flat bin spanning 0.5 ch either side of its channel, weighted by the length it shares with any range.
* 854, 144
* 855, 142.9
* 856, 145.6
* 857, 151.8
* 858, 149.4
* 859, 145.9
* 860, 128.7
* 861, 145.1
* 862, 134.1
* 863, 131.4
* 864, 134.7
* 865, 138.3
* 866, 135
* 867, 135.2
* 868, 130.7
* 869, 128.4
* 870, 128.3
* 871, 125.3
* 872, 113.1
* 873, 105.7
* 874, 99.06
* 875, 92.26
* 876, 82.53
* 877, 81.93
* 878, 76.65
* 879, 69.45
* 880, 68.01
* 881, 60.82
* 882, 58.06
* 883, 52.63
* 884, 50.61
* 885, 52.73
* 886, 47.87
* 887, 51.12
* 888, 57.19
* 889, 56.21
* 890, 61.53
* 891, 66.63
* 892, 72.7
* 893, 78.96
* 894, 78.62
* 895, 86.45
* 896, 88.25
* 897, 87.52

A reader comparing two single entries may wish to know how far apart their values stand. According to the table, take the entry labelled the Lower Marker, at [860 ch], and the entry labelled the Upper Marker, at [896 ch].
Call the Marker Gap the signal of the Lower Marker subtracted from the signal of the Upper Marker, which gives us -40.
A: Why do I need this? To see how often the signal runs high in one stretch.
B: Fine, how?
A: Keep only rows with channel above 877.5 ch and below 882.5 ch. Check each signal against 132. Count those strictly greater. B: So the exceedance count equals 0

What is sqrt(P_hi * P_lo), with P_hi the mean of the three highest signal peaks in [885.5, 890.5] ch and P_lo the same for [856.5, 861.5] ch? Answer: 93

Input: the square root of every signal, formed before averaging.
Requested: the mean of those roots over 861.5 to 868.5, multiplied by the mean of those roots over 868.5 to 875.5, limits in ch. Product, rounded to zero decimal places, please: 123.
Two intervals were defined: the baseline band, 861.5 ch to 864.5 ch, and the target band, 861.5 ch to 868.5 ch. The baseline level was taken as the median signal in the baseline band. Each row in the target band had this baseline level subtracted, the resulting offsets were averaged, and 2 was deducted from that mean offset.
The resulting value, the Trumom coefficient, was -2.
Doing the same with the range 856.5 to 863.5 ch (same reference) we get 5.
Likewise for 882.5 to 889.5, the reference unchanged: -83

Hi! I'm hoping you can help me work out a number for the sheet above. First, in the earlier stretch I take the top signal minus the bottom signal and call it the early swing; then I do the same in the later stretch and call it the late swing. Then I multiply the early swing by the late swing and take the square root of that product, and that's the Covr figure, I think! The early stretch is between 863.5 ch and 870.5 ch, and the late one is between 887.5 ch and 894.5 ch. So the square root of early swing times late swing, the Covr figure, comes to 15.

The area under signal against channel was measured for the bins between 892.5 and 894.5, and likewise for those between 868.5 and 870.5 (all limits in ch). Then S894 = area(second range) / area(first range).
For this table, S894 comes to 1.63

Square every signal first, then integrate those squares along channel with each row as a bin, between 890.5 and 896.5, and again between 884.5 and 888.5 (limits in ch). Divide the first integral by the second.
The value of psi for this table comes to 3.4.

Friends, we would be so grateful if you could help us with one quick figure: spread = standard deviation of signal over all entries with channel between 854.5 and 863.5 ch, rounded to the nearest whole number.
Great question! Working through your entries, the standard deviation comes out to 8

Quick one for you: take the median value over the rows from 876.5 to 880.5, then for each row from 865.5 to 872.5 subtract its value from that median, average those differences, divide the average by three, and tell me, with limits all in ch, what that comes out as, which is -18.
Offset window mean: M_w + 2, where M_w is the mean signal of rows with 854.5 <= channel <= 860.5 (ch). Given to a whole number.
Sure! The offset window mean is 146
